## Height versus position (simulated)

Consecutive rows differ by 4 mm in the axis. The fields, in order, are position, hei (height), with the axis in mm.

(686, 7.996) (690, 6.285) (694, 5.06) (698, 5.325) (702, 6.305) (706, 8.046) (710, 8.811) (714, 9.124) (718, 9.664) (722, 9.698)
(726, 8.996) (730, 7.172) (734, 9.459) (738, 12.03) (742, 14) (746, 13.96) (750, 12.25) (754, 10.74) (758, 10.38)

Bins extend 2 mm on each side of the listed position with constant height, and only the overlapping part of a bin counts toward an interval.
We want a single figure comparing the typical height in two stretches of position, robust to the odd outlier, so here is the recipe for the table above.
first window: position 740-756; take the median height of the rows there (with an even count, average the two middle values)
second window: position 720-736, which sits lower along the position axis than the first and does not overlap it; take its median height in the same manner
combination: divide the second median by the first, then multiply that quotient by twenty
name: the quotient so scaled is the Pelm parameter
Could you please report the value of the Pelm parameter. 14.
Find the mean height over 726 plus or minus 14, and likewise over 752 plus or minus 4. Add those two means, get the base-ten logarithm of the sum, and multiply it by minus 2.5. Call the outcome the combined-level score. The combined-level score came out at -3.30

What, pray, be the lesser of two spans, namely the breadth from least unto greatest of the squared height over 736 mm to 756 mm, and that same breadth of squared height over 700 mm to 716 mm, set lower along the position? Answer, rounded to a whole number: 43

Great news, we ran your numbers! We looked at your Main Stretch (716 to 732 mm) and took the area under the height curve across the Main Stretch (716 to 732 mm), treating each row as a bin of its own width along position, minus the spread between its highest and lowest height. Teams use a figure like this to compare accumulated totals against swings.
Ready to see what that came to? 140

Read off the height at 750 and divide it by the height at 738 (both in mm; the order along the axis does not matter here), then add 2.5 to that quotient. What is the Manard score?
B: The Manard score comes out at 3.5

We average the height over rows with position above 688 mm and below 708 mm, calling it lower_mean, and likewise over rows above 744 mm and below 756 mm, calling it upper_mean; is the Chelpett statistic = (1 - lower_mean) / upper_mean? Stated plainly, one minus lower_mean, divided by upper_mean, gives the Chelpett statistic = -0.4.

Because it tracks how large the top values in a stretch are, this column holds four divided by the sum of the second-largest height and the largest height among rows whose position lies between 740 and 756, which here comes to 0.143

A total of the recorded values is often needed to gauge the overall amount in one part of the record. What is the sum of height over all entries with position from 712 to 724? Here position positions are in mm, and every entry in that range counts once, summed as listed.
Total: 28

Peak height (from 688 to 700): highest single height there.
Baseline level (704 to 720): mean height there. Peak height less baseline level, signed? -2.63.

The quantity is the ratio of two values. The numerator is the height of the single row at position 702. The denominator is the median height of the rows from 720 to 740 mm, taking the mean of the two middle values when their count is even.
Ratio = 0.67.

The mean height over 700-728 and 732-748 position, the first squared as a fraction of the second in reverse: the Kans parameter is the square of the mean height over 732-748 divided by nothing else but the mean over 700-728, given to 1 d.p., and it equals 17.6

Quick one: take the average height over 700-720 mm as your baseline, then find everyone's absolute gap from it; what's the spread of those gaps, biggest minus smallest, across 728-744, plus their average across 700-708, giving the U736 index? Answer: 5.8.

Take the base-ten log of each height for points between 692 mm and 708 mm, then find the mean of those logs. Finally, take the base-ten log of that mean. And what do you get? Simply -0.11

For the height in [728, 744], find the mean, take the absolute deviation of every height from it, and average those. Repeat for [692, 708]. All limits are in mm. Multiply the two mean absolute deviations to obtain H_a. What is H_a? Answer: 2.3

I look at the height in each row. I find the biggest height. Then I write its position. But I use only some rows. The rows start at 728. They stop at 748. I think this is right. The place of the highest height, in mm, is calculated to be 742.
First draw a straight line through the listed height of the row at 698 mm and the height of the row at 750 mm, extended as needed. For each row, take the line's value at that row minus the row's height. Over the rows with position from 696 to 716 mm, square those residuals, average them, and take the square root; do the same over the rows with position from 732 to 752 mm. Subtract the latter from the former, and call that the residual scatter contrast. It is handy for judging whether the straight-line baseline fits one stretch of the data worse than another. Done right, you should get -0.39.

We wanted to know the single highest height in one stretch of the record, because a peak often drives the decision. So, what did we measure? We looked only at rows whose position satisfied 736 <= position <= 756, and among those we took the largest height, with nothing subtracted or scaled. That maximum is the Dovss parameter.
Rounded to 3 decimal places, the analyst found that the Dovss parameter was 14.000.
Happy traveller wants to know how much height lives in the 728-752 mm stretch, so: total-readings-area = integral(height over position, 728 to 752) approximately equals 275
